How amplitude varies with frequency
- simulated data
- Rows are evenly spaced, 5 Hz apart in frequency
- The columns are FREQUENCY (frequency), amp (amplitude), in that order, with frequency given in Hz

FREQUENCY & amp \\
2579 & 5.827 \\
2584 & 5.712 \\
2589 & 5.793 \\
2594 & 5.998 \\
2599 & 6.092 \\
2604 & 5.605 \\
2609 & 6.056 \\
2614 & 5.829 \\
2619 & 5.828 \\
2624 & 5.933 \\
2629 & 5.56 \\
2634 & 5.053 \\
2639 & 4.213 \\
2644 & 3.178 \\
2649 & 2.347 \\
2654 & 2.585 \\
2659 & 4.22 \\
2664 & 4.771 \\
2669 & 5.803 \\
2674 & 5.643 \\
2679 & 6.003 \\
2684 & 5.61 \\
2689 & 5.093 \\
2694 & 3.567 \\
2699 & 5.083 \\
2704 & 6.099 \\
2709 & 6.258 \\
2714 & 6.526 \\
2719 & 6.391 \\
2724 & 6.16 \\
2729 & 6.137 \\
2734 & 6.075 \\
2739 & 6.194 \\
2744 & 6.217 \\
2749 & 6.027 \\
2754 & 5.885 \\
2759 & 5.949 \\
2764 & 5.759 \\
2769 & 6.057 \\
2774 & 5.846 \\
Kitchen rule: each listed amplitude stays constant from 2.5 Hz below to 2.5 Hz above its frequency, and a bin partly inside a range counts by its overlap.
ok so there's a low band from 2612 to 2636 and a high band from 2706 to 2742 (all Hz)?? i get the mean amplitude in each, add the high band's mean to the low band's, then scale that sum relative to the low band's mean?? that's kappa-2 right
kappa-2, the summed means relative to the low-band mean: 2.11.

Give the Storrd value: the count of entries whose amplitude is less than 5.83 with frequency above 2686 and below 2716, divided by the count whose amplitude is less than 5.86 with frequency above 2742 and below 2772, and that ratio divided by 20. 0.15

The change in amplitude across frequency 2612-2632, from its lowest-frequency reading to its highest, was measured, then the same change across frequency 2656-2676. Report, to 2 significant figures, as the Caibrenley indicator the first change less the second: -1.7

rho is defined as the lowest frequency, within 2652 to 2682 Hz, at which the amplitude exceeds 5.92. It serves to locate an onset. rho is 2679 Hz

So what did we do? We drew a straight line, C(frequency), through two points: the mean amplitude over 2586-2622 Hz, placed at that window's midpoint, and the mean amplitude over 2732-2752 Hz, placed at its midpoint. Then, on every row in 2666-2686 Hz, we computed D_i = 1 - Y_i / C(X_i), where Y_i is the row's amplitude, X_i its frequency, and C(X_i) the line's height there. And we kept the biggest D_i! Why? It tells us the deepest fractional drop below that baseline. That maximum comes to 0.1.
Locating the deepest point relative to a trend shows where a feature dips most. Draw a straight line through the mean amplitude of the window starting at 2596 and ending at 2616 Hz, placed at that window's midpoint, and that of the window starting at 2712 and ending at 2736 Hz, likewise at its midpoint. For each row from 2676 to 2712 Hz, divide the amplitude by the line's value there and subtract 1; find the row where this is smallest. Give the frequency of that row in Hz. 2694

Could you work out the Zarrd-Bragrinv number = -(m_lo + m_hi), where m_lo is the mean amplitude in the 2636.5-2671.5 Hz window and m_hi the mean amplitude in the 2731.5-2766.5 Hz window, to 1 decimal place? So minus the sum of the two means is -9.9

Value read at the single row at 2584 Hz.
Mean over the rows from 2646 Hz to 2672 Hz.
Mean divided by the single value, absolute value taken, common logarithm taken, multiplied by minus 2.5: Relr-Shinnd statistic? 0.40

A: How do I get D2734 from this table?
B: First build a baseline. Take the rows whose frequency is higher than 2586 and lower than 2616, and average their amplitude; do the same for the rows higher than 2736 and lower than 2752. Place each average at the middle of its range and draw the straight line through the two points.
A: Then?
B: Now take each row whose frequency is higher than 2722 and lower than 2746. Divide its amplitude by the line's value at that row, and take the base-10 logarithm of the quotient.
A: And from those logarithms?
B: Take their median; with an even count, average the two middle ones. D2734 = 0.00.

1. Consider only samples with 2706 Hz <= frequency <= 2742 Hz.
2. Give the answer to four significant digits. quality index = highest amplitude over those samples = 6.526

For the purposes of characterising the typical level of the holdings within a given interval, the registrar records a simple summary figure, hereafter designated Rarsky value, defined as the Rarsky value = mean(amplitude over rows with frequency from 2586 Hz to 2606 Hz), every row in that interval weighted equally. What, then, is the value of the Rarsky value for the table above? 5.87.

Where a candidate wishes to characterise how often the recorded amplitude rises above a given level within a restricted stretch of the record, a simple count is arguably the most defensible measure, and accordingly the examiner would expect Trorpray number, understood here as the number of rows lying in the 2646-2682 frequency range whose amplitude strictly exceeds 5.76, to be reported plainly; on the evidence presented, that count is 2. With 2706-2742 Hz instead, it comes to 7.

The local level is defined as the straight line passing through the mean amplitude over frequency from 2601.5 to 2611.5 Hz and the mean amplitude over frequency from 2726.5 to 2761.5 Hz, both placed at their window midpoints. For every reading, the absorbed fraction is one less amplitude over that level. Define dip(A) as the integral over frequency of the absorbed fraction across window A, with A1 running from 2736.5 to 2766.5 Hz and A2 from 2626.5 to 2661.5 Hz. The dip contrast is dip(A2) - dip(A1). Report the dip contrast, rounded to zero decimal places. 12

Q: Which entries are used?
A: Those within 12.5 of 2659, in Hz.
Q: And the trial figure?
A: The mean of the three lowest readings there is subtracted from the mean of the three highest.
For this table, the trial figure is 1.9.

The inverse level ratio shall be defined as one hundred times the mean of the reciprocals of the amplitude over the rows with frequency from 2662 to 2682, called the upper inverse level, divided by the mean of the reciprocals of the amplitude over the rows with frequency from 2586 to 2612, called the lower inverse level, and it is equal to 107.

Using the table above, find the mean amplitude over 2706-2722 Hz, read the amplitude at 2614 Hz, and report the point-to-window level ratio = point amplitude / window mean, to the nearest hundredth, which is 0.91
